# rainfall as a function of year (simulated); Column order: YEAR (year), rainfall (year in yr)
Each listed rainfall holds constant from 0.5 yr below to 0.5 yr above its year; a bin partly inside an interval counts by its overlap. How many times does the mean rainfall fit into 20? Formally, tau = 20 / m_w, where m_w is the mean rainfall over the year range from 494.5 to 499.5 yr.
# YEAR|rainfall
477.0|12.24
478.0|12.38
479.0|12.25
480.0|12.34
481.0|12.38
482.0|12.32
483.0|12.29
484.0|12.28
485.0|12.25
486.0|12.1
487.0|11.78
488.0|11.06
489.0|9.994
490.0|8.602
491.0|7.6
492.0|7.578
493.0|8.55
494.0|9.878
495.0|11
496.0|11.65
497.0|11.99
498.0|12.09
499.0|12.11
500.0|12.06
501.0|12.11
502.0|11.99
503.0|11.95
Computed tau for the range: 1.70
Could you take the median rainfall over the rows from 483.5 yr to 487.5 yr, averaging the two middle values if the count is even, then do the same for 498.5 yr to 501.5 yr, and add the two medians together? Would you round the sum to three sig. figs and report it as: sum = 24.3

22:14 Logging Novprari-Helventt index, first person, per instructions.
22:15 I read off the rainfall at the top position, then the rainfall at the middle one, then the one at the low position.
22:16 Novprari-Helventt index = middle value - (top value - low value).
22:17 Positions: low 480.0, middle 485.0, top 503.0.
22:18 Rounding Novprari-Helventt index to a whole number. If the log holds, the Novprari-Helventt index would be 13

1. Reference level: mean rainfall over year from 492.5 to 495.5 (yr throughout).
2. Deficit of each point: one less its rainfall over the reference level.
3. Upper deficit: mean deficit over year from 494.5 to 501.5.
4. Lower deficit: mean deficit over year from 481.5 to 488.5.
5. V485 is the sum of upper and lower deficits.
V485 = -0.43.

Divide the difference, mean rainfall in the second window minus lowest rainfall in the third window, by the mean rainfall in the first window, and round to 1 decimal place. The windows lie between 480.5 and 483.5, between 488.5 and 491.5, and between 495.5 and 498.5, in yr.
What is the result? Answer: -0.2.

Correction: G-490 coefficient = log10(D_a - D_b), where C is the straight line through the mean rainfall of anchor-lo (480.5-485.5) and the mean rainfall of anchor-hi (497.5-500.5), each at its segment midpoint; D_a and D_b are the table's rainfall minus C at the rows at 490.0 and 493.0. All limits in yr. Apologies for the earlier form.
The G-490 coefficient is -1.9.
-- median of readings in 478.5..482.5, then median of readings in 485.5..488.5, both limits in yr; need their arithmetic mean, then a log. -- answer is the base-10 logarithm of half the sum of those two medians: 1.08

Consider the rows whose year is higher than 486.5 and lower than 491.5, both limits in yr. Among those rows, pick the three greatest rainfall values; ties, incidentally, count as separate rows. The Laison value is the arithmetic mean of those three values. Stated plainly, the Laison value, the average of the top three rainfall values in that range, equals 10.9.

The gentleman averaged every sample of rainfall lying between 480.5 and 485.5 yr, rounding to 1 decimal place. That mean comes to 12.3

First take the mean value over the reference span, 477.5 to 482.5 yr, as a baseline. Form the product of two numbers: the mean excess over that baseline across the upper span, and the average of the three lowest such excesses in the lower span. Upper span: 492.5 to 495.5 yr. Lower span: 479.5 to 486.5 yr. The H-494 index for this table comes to 0.3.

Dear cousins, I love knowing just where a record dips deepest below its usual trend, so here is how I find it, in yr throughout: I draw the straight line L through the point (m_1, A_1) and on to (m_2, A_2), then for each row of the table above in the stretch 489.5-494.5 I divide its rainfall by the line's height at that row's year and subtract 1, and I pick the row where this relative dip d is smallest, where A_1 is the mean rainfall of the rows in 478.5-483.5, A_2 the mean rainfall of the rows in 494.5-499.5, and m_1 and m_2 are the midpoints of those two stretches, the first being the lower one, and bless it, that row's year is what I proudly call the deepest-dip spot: 492.0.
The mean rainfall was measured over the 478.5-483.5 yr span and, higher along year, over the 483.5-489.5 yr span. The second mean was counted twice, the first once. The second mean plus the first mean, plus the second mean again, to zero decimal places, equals 35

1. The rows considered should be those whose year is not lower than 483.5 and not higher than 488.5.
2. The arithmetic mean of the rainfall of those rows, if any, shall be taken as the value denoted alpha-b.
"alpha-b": 11.9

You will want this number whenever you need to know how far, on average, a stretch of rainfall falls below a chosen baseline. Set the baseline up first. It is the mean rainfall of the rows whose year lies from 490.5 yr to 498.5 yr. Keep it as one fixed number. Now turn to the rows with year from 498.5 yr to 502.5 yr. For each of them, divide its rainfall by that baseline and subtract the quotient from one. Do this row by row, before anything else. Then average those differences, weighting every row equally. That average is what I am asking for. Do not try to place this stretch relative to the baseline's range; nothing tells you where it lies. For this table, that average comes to -0.20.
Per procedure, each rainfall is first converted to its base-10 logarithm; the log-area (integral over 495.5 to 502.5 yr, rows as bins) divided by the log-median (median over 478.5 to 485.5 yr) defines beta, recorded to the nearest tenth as 6.9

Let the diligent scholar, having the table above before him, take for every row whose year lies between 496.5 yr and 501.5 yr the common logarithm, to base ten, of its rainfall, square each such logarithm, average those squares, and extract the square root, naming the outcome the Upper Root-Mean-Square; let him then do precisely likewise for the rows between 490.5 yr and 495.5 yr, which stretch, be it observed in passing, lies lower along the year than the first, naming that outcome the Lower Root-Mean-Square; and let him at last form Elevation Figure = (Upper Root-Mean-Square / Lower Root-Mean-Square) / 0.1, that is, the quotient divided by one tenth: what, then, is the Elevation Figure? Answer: 11.4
